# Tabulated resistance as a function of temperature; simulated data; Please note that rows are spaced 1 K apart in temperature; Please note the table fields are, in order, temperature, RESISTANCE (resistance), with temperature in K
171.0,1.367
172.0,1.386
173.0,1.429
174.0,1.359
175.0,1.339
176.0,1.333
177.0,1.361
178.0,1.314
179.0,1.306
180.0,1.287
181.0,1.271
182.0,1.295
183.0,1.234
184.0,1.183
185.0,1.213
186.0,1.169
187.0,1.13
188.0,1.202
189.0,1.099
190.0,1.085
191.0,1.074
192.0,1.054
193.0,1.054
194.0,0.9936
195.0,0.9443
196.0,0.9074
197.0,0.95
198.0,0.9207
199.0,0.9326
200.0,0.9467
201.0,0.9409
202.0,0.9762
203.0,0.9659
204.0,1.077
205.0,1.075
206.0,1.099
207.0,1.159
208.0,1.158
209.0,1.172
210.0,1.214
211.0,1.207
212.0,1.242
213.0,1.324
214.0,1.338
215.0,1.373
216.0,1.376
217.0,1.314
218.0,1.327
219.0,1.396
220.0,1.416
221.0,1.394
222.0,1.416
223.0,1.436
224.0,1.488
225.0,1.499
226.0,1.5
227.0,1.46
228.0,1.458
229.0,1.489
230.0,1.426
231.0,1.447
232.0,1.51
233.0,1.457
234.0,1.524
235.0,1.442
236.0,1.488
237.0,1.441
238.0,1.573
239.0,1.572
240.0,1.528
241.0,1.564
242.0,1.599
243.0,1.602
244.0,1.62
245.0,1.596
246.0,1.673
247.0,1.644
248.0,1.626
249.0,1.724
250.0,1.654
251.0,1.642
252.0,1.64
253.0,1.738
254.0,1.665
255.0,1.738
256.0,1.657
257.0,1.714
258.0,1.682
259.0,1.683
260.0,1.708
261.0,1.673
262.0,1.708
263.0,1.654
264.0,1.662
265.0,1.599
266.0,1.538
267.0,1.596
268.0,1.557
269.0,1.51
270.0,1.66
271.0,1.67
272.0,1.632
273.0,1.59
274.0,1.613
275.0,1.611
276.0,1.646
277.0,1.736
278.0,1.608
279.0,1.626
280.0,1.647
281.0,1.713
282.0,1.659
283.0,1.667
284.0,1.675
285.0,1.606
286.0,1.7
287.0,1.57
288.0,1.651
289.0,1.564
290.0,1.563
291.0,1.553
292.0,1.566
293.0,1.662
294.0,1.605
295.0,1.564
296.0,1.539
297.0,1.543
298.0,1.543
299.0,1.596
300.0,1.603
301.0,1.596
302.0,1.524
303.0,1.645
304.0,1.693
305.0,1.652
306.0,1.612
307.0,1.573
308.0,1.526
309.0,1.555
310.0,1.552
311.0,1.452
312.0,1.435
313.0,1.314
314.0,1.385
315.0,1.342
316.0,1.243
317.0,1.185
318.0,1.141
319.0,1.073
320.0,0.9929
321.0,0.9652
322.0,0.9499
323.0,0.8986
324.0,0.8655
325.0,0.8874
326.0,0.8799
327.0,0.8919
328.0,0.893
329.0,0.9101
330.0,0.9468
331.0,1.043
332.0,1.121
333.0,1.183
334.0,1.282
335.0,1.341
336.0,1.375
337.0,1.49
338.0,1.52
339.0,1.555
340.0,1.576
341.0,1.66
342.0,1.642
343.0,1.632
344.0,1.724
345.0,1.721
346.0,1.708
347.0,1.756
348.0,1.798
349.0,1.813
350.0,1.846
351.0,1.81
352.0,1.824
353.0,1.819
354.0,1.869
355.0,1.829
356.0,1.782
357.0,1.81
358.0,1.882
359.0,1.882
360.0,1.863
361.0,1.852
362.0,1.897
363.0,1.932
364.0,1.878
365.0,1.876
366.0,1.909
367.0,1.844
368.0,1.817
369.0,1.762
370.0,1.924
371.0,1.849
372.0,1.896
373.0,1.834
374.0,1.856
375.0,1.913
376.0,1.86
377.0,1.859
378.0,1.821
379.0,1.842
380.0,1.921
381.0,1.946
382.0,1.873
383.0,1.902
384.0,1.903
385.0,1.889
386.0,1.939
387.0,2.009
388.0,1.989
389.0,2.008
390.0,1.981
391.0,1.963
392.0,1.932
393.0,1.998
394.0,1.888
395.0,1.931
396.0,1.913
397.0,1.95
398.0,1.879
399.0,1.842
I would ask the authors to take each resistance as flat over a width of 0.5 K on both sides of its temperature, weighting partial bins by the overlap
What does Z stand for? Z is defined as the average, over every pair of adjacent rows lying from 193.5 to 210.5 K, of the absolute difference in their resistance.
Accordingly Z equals 0.031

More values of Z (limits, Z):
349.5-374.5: 0.042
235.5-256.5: 0.049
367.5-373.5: 0.080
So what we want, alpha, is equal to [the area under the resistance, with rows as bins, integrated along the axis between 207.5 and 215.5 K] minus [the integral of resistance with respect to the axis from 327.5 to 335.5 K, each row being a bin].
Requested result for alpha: 1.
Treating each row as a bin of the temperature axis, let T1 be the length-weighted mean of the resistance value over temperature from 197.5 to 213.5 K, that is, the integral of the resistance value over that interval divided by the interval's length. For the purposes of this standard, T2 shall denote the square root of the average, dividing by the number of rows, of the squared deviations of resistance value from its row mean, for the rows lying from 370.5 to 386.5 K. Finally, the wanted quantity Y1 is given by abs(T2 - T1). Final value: 1.1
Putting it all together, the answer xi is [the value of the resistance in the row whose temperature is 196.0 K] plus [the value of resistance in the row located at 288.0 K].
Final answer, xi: 2.6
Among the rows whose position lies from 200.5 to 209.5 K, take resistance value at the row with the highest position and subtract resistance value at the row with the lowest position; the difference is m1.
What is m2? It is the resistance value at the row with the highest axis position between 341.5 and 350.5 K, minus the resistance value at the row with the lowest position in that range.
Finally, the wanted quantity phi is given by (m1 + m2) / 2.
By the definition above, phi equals 0.22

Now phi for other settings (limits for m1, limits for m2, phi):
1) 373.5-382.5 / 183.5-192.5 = -0.06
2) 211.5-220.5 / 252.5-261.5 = 0.05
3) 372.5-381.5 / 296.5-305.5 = 0.11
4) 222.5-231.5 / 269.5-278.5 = -0.02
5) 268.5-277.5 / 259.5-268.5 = 0.04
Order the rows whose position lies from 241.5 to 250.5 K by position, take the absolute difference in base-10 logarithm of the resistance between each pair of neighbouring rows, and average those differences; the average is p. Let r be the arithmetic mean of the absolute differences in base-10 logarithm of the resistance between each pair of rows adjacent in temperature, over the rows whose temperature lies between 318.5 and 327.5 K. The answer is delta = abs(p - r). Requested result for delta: 0.0032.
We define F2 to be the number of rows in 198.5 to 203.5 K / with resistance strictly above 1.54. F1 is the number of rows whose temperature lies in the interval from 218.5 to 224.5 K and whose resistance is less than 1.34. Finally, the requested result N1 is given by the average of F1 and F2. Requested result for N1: 0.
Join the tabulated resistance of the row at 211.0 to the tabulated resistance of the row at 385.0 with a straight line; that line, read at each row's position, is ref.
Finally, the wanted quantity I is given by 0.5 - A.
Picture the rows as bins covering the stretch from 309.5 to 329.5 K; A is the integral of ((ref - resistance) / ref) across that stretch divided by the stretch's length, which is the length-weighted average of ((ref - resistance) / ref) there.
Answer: 0.18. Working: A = 0.32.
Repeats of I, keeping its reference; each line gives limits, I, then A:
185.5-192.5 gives 0.50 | 0.00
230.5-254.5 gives 0.69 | -0.19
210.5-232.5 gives 0.62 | -0.12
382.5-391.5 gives 0.53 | -0.03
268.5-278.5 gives 0.62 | -0.12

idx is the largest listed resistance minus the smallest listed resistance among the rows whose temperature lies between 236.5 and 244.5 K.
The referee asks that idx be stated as 0.179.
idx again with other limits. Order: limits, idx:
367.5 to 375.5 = 0.162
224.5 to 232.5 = 0.084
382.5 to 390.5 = 0.120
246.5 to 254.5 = 0.112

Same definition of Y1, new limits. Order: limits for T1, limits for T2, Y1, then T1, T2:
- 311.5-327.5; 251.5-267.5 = 1.0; 1.09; 0.052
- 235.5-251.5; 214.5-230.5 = 1.5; 1.60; 0.056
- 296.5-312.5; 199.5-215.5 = 1.4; 1.57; 0.135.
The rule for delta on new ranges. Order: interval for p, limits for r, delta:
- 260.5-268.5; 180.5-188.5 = 0.0043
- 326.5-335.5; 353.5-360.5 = 0.0140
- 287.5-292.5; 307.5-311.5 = 0.0051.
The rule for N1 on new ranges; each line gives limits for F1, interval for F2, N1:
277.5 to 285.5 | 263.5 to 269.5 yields 2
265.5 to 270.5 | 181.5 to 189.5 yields 0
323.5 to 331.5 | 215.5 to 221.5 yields 4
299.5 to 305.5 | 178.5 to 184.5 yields 0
